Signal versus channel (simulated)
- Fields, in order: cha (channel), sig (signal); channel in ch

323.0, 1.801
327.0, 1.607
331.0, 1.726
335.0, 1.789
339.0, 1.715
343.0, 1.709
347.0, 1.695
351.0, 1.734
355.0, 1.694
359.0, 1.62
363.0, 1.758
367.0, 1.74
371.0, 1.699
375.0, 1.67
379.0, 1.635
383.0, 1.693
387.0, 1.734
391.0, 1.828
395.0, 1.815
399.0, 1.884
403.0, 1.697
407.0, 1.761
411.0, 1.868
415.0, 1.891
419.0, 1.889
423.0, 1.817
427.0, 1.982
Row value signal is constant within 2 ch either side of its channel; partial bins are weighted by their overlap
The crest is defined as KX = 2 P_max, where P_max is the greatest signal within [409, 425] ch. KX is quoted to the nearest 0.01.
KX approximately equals 3.78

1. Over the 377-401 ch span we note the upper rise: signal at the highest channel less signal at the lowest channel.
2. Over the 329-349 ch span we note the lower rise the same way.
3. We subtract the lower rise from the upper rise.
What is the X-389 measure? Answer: 0.28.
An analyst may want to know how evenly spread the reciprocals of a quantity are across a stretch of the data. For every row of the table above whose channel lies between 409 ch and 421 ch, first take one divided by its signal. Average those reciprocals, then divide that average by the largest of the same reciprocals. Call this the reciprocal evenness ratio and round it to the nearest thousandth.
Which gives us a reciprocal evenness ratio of 0.992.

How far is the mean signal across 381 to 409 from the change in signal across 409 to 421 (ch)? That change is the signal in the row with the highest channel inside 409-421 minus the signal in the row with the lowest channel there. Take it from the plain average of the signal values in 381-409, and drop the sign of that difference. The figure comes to 1.75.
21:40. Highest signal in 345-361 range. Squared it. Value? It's 3.01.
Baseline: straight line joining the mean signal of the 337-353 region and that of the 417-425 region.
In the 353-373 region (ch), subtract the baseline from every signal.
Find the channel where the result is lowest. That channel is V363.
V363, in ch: 359.0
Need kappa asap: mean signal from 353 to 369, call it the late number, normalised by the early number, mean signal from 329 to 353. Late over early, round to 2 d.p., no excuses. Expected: 0.99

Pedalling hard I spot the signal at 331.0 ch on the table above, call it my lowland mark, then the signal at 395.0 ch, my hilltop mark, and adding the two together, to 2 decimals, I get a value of 3.54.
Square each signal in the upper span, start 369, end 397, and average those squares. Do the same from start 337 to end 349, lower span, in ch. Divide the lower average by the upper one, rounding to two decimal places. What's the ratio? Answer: 0.98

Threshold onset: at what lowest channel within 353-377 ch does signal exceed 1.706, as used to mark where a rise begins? 363.0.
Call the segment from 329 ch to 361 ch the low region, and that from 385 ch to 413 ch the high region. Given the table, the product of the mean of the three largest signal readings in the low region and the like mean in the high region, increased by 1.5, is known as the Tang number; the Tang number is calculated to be 4.75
